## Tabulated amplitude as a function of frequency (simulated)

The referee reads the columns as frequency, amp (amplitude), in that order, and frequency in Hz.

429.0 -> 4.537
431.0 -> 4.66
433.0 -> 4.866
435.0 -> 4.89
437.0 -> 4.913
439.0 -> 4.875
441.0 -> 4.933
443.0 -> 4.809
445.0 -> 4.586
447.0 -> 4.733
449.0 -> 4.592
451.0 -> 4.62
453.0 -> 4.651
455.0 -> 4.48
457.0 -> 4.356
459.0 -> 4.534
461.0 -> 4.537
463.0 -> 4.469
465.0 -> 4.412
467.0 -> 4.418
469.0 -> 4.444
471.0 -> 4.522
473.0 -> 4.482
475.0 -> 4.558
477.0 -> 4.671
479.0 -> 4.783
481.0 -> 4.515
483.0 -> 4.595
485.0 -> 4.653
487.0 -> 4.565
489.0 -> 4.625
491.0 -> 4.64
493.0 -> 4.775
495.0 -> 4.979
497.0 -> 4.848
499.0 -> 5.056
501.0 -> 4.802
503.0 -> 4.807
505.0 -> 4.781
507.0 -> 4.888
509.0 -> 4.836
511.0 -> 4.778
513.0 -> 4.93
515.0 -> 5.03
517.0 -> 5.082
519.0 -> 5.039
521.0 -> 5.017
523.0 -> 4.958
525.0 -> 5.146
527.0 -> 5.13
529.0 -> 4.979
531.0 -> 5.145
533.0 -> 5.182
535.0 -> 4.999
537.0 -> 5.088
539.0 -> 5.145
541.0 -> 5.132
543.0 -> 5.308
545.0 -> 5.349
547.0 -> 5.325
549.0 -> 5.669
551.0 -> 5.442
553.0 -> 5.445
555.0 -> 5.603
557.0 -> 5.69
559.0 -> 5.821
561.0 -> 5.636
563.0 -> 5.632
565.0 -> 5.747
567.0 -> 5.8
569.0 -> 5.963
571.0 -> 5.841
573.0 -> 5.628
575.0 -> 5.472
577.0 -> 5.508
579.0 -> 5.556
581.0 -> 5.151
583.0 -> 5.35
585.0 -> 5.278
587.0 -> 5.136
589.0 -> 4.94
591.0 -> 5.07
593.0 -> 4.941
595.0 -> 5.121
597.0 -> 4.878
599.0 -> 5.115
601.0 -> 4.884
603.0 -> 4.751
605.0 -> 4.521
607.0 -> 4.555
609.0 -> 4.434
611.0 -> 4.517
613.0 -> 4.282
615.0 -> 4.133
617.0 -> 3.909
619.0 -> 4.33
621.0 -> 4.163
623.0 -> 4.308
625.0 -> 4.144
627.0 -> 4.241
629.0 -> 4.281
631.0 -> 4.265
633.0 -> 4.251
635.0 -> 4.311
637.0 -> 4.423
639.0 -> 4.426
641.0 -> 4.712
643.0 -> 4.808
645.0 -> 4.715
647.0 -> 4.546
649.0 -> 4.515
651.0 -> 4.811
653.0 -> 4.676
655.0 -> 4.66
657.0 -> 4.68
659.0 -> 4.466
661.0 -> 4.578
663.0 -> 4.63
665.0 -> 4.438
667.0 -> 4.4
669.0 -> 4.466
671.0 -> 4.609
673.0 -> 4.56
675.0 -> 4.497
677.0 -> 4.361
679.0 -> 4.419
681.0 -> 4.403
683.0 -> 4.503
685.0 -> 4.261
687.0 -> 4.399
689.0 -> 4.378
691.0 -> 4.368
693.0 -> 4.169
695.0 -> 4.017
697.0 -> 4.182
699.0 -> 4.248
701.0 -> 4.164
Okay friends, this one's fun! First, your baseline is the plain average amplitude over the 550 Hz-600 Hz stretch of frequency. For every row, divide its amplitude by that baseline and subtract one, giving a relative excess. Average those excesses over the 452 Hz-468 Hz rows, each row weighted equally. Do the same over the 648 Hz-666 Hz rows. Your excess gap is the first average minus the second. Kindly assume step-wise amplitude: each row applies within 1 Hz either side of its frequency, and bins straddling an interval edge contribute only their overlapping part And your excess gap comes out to -0.02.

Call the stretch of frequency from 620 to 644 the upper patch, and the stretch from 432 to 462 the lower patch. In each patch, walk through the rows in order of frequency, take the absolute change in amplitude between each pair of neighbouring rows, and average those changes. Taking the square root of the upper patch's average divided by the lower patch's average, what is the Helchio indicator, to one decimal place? 1.0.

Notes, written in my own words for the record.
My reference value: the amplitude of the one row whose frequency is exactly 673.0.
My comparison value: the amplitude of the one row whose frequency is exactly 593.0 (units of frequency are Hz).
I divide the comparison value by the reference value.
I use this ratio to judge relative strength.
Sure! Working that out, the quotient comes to 1.08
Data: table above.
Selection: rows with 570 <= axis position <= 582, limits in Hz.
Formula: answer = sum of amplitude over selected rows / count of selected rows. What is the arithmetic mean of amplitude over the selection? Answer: 5.5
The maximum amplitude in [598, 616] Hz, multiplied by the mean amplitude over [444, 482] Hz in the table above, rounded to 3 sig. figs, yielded 23.2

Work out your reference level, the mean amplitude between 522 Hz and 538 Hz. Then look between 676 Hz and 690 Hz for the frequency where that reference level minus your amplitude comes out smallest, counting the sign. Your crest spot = 683.0 Hz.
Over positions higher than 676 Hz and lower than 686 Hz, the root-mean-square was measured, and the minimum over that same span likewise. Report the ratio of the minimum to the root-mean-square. 0.971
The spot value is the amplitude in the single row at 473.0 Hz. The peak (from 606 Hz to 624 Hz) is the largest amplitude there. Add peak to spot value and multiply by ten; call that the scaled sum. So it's 90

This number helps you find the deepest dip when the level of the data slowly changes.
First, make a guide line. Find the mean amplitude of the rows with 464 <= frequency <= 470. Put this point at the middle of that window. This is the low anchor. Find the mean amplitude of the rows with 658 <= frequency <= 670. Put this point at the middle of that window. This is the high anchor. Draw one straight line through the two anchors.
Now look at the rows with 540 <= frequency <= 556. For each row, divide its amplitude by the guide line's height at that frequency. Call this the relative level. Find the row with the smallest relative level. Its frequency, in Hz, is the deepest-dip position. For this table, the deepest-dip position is 541.0 Hz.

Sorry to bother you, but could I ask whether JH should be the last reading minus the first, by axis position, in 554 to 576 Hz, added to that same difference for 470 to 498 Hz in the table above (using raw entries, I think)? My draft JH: 0.2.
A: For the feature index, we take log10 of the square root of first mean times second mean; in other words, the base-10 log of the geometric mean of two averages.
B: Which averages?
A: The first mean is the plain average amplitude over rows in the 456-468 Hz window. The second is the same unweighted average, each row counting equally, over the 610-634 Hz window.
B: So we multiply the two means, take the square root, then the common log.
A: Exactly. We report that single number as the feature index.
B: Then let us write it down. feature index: 0.64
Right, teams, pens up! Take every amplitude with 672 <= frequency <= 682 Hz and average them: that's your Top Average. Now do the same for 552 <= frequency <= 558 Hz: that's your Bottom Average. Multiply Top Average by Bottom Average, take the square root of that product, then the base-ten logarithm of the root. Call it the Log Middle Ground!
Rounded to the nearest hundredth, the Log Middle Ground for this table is 0.70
